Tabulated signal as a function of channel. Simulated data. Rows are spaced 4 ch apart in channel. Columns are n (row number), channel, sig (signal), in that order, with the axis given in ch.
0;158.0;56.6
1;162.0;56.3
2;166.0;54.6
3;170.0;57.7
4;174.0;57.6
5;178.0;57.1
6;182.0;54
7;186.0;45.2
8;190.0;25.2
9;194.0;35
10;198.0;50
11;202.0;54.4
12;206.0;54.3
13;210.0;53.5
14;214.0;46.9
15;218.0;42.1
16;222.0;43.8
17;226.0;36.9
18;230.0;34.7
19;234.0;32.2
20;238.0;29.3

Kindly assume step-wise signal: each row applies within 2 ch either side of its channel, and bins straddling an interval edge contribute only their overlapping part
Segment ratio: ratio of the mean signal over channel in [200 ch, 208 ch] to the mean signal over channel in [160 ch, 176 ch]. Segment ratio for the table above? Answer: 0.96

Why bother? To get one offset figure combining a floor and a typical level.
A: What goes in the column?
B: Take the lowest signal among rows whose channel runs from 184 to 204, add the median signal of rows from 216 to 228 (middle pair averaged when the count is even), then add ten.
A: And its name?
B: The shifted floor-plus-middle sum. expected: 77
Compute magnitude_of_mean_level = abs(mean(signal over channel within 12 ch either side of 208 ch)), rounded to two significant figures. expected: 50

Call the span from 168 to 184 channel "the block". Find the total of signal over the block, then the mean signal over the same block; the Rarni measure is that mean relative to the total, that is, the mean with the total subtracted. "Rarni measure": -170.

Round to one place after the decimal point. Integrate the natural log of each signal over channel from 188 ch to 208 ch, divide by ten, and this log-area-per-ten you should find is 7.5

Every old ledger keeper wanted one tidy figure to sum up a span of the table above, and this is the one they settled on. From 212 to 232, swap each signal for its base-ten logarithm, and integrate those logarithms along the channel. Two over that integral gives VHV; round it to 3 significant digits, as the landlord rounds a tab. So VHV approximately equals 0.0622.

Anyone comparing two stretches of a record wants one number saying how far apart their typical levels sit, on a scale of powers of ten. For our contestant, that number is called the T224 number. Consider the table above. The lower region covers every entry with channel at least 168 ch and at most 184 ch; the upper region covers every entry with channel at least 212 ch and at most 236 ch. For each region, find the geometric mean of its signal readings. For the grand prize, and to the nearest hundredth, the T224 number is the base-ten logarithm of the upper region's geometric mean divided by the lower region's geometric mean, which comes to -0.16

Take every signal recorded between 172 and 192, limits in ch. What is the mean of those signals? 48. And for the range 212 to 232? 41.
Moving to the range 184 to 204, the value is 42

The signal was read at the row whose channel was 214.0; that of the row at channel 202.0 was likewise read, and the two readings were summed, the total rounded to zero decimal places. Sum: 101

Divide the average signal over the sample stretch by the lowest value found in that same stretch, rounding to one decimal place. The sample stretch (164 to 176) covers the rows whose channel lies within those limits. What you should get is 1.0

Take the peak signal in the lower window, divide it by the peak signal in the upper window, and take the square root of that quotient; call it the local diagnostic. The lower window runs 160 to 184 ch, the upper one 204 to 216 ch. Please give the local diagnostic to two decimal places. 1.03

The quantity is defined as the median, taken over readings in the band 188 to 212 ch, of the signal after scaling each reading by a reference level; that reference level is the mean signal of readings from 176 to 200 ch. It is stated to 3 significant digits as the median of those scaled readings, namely 1.17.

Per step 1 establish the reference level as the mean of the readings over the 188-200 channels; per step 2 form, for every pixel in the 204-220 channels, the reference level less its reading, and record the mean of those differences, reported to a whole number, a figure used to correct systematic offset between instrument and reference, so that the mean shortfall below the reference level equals -12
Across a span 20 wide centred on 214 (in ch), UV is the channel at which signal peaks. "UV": 206.0 ch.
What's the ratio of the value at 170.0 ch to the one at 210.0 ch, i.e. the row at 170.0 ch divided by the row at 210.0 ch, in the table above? 1.08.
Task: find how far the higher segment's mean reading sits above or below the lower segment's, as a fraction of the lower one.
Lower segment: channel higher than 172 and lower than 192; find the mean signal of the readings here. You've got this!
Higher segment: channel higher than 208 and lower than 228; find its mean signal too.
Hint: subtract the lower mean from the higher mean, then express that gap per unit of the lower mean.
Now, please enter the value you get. -0.066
